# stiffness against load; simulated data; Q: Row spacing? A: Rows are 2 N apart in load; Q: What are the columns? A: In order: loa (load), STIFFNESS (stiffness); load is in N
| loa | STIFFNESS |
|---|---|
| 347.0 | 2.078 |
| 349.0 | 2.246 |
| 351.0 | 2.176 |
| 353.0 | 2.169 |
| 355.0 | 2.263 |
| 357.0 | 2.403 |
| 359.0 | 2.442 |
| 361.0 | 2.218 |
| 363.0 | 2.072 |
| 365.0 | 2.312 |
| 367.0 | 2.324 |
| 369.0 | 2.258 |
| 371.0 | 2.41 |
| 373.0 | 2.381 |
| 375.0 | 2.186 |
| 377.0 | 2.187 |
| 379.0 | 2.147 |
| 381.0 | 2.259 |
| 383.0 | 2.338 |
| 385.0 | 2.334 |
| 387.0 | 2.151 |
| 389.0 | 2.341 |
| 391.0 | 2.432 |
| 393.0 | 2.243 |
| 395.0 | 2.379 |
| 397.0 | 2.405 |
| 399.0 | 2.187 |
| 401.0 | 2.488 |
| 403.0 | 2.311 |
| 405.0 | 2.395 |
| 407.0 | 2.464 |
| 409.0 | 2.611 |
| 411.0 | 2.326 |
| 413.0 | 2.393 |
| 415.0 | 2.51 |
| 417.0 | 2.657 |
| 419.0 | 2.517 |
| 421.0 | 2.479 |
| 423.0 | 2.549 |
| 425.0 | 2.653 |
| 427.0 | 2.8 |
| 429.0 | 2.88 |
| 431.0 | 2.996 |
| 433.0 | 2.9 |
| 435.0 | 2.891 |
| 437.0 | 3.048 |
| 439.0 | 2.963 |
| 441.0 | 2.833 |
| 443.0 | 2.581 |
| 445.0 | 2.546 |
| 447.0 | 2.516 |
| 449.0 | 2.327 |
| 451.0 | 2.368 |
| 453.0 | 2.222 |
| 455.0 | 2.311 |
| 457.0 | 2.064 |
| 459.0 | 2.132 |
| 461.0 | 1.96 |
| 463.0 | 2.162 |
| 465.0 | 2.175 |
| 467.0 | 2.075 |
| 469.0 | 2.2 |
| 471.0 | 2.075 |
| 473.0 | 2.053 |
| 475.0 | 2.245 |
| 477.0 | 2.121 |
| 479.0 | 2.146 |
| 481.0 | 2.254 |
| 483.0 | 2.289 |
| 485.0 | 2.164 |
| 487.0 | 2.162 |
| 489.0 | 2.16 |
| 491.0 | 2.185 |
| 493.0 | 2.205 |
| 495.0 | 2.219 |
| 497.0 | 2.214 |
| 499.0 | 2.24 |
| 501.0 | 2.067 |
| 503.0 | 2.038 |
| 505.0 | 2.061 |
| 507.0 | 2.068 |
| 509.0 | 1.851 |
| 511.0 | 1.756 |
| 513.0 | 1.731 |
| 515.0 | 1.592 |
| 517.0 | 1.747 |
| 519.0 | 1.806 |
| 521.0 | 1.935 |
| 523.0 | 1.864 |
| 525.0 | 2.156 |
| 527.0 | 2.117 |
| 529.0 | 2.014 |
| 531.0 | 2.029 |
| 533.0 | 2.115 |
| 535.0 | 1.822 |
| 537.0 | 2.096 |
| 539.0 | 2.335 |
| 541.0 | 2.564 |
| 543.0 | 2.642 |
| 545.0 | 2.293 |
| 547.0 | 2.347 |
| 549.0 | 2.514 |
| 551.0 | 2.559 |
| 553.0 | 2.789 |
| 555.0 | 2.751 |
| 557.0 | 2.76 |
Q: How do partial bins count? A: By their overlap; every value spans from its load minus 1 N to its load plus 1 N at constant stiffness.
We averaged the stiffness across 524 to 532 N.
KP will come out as 2.08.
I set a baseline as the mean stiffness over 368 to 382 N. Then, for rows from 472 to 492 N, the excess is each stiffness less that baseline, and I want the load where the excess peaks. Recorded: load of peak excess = 483.0 N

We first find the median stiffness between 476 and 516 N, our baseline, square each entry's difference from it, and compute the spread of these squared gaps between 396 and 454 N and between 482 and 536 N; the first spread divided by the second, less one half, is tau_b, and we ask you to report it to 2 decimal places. 2.53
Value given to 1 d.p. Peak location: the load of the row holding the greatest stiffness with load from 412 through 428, 427.0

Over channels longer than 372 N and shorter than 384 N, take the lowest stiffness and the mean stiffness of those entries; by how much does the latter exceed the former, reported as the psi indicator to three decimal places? 0.103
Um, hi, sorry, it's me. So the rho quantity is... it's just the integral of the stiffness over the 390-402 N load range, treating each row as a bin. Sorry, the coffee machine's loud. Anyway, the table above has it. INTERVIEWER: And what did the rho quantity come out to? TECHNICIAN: 28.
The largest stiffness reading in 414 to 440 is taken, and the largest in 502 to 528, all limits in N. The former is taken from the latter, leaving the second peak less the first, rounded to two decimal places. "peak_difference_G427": -0.89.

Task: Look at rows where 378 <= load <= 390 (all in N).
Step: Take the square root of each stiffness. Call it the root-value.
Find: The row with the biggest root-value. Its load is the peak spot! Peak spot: 389.0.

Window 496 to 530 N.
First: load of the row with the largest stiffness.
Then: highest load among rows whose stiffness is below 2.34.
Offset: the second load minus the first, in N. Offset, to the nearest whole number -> 30 N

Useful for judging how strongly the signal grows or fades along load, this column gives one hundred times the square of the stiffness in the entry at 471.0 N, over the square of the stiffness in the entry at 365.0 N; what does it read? 81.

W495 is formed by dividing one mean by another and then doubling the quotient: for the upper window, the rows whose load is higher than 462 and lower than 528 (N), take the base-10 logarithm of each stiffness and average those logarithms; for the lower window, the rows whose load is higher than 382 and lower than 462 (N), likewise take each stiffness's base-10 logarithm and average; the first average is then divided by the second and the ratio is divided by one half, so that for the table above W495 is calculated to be 1.59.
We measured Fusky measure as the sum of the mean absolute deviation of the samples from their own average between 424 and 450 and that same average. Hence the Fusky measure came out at 2.95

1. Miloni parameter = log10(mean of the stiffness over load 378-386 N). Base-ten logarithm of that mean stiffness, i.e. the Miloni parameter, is 0.356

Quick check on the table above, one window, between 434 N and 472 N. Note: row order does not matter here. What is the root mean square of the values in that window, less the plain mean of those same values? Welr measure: 0.022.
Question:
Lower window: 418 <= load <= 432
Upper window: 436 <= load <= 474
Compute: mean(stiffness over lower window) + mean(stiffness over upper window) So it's 5.0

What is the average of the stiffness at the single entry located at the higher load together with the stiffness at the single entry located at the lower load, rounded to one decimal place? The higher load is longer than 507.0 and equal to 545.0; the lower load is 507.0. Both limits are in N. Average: 2.2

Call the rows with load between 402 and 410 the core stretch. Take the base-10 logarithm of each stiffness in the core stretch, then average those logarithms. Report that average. 0.39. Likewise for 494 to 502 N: 0.34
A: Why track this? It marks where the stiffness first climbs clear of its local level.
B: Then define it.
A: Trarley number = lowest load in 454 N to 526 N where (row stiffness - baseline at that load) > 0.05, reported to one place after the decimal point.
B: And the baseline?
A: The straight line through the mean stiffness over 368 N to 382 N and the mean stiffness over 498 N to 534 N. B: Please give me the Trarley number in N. 455.0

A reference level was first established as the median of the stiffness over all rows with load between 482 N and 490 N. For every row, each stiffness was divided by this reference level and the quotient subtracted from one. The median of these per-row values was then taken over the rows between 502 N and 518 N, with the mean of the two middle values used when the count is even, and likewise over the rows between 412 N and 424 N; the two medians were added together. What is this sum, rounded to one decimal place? 0.0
